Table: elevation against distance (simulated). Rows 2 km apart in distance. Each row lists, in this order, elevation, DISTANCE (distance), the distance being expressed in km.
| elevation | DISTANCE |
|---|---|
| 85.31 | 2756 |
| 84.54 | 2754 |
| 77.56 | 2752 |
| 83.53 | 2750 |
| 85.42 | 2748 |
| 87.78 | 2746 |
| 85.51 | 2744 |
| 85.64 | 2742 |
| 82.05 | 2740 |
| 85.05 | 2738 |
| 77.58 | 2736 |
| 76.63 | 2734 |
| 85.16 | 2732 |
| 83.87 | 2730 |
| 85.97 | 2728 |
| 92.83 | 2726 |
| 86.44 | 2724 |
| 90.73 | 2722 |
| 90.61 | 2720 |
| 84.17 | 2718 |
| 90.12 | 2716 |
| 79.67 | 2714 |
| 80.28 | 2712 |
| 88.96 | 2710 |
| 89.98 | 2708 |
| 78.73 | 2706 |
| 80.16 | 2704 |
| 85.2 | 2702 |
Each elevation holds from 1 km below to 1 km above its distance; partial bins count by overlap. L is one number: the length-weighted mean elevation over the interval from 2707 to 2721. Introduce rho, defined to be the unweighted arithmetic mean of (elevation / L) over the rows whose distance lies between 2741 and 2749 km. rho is 1.00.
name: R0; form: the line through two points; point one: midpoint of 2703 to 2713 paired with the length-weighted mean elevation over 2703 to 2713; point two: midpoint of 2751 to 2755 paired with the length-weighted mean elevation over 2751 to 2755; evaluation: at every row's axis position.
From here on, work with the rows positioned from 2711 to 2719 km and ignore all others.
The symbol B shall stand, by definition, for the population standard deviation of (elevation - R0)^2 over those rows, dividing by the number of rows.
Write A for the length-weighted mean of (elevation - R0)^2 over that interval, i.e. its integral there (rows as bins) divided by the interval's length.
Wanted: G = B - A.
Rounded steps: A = 18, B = 18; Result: -0.1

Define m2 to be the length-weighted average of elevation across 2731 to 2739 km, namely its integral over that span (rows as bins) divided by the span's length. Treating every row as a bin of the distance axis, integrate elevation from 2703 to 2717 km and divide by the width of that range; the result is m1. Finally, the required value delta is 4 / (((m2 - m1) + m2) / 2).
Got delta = 0.102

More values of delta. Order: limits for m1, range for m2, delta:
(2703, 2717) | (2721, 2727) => 0.083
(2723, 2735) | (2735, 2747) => 0.097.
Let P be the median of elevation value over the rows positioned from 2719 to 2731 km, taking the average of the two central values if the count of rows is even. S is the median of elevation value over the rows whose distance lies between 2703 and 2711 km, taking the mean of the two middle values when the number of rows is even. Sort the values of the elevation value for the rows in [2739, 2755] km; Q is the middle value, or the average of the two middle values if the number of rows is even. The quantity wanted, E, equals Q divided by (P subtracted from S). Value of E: -21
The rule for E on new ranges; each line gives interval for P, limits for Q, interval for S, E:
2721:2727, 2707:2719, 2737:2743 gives -15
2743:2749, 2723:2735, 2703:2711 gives -90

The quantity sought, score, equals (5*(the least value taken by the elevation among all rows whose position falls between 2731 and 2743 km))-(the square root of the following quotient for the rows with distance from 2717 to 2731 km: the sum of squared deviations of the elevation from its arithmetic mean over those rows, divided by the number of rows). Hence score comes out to 380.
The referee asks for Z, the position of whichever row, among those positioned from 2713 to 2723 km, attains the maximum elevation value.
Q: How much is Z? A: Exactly 2722 km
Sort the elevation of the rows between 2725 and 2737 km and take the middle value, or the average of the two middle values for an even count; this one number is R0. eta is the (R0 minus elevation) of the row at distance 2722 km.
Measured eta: -6.2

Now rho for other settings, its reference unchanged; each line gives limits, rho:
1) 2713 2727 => 1.02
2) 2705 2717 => 0.98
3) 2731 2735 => 0.94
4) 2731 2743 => 0.95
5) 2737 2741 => 0.97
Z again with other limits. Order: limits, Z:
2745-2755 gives 2746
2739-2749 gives 2746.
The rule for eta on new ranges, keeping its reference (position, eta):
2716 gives -5.6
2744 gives -1.0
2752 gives 7.0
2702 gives -0.7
